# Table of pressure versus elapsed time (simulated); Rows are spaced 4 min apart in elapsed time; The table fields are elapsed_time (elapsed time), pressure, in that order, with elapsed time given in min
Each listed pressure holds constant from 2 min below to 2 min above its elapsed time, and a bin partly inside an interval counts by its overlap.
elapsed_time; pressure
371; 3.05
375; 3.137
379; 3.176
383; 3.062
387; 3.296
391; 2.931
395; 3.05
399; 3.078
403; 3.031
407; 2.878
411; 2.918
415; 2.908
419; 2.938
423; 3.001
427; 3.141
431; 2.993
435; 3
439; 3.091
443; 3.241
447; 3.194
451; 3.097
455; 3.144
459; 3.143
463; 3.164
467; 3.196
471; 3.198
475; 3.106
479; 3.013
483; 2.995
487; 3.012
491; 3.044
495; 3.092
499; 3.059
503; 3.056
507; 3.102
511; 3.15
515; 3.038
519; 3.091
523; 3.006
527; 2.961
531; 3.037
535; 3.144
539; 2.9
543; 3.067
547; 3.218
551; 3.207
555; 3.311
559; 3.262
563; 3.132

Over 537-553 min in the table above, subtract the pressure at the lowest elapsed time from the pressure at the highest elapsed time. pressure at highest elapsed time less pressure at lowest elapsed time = 0.31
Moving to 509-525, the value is -0.14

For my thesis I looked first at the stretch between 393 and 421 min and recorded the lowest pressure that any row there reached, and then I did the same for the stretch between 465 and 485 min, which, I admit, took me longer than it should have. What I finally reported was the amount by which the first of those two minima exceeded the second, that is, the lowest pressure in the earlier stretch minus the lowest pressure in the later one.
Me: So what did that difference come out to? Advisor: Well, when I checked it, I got -0.12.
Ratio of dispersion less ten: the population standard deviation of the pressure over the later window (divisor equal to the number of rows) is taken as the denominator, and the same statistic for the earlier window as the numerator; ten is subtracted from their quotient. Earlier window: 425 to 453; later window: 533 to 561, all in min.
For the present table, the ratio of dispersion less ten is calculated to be -9.3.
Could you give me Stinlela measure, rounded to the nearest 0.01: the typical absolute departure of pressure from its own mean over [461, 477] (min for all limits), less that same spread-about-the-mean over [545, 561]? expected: -0.01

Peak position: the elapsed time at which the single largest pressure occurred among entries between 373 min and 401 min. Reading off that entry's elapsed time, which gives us 387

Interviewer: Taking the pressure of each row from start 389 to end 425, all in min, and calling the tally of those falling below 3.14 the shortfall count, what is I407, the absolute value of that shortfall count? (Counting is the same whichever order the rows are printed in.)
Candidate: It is 9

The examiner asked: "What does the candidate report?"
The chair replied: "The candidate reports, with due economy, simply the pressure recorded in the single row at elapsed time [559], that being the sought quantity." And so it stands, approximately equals 3.262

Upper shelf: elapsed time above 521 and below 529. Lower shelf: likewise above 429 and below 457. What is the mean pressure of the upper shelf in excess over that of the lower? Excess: -0.13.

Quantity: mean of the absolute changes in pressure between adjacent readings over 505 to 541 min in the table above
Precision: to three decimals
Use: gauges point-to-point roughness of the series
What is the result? 0.096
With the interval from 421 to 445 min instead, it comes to 0.107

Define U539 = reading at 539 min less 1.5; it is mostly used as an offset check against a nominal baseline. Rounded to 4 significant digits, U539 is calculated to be 1.400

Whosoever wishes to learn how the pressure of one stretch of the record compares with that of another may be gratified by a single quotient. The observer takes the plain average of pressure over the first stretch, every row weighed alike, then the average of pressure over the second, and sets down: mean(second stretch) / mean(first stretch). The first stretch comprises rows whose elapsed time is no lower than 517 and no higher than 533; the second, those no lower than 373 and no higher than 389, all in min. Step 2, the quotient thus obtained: 1.048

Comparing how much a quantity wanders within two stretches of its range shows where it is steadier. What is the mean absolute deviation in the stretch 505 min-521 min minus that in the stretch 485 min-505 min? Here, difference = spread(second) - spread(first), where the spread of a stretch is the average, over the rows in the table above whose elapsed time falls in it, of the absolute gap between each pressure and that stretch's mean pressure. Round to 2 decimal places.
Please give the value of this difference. 0.01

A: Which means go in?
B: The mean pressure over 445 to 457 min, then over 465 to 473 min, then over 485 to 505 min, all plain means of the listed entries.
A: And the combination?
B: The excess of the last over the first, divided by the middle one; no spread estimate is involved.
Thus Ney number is -0.029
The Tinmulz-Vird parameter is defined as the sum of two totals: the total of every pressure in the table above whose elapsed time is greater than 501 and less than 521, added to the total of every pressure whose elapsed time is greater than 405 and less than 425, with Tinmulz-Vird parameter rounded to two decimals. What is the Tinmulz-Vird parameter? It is 30.08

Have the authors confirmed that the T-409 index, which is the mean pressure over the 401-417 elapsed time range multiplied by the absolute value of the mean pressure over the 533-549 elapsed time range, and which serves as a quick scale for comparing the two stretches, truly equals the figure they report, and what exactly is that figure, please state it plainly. 9.04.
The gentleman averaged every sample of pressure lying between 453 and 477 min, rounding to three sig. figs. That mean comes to 3.16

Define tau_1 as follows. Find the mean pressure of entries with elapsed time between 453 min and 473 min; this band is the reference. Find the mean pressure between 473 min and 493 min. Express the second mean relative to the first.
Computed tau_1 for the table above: 0.96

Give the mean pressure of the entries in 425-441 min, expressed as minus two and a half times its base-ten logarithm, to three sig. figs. -1.21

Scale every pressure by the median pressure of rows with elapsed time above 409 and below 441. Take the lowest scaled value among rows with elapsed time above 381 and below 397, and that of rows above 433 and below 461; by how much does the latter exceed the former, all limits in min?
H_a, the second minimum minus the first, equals 0.02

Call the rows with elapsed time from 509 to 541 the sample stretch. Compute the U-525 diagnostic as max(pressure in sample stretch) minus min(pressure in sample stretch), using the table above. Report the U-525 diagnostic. 0.25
